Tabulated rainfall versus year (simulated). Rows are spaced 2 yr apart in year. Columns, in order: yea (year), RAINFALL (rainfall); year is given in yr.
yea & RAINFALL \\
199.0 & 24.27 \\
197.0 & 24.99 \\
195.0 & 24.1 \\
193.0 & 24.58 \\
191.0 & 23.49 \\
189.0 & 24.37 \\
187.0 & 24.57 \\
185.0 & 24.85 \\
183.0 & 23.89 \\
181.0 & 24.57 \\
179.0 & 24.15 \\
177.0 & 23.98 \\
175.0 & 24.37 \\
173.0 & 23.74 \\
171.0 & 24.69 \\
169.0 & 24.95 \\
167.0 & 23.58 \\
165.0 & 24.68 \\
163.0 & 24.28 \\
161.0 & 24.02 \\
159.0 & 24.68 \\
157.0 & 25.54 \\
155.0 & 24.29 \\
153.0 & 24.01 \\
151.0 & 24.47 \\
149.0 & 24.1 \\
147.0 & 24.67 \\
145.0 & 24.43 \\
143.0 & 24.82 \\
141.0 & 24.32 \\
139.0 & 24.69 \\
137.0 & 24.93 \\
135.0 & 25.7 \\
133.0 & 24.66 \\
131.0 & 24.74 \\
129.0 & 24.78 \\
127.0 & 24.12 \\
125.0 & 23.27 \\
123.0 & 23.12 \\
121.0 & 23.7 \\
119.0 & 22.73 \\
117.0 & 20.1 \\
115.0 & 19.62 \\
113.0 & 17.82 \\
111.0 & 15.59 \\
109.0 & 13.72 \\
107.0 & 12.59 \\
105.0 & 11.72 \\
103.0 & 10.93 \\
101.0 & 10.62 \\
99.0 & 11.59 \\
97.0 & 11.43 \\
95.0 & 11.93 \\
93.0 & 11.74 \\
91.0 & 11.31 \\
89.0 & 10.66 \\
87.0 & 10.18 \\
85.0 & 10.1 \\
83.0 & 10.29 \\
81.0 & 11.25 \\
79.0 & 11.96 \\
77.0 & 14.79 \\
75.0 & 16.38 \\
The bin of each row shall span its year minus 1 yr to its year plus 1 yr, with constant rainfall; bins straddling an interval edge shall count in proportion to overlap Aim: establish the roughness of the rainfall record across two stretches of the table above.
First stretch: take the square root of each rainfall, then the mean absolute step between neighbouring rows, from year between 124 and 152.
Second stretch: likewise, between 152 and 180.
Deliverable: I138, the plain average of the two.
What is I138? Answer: 0.057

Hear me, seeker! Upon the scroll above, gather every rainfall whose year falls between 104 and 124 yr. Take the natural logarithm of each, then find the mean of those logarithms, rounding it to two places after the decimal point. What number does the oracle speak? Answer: 2.86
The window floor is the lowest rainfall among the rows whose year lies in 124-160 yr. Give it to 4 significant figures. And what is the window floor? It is 23.27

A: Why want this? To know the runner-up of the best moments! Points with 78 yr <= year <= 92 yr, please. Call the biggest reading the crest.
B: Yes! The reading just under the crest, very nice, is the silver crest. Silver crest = 11.31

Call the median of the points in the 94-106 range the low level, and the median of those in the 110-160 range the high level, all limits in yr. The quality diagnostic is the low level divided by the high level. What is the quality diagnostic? 0.47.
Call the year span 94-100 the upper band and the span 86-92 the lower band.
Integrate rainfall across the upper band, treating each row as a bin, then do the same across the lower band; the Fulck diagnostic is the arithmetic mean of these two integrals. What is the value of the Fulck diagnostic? 67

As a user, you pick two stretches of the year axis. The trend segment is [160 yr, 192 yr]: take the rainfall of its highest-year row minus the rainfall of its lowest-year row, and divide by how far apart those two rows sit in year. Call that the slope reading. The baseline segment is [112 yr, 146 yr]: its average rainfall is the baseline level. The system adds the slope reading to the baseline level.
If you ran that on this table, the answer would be 23.4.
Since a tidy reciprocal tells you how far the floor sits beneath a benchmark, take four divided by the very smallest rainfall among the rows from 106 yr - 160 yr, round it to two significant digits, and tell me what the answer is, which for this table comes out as 0.32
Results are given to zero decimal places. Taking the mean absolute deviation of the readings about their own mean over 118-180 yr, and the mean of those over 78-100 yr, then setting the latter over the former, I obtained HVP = 23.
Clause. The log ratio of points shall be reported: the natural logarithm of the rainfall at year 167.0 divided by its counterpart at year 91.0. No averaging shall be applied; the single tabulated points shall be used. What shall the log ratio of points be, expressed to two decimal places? 0.73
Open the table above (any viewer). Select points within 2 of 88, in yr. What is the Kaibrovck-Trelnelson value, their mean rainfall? 10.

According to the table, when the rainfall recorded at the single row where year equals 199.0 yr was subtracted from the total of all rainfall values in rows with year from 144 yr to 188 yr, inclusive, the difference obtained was 512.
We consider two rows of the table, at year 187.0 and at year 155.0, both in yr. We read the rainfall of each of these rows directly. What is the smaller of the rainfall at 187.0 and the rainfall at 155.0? 24.3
